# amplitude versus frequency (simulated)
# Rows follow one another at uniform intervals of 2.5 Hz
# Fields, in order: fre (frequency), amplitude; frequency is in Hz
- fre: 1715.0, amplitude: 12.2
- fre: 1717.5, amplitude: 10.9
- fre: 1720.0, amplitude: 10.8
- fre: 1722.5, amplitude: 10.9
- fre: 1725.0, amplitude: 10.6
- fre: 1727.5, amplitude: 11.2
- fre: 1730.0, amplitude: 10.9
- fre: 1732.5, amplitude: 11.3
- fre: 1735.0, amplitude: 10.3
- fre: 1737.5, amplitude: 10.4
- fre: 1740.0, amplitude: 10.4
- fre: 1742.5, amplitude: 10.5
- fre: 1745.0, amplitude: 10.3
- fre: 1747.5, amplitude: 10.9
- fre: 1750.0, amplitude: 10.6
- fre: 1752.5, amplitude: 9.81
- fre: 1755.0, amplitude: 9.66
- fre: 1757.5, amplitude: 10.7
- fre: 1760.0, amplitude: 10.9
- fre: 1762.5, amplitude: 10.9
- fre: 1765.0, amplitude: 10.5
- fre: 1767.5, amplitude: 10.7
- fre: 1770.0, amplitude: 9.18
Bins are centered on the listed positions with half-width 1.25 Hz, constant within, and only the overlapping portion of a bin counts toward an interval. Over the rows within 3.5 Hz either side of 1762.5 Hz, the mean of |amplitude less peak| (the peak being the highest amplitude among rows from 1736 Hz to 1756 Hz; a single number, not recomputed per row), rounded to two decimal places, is 0.13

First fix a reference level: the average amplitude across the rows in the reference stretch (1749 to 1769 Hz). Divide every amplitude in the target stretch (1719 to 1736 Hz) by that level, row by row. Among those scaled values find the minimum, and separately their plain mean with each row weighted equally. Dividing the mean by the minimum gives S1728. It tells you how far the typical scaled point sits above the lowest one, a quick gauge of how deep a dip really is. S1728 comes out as 1.05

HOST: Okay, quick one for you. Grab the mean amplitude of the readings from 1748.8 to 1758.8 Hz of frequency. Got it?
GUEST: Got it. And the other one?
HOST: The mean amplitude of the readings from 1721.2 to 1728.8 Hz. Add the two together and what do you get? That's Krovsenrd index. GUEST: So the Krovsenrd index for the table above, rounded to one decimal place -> 21.1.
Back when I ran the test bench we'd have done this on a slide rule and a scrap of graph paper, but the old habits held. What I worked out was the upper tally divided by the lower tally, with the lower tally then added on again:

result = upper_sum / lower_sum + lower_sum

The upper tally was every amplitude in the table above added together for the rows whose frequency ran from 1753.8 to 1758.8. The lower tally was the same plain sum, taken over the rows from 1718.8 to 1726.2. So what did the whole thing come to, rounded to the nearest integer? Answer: 33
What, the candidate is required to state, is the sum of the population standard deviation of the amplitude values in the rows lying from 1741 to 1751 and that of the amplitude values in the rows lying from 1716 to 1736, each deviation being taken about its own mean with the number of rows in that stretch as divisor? 0.512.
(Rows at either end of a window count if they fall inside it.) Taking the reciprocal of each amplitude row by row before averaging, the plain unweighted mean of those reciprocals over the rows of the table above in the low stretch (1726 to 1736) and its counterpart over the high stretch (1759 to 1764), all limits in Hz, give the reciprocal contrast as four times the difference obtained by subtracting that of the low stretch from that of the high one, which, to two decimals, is 0.00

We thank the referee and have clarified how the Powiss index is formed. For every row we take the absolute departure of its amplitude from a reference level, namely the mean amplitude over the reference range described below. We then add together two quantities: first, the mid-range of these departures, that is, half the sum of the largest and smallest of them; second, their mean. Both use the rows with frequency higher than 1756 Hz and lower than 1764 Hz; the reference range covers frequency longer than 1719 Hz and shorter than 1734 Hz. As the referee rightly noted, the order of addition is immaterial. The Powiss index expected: 0.3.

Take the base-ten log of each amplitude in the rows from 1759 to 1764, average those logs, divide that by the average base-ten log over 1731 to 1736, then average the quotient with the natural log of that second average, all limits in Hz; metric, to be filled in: 0.518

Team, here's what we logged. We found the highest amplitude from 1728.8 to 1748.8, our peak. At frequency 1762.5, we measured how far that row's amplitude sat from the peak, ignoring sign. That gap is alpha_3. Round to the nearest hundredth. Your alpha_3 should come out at 0.40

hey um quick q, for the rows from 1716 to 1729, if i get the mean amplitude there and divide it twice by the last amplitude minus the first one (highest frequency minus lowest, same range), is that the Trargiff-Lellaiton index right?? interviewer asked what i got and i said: 121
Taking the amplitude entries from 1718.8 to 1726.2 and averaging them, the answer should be 10.8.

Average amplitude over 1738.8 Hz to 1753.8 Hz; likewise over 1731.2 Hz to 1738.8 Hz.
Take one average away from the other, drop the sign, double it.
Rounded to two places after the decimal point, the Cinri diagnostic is 0.50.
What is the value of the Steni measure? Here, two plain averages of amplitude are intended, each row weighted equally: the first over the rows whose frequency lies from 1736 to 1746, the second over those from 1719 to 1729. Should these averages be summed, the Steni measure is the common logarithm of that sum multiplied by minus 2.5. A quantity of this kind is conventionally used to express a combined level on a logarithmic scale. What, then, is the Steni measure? -3.32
